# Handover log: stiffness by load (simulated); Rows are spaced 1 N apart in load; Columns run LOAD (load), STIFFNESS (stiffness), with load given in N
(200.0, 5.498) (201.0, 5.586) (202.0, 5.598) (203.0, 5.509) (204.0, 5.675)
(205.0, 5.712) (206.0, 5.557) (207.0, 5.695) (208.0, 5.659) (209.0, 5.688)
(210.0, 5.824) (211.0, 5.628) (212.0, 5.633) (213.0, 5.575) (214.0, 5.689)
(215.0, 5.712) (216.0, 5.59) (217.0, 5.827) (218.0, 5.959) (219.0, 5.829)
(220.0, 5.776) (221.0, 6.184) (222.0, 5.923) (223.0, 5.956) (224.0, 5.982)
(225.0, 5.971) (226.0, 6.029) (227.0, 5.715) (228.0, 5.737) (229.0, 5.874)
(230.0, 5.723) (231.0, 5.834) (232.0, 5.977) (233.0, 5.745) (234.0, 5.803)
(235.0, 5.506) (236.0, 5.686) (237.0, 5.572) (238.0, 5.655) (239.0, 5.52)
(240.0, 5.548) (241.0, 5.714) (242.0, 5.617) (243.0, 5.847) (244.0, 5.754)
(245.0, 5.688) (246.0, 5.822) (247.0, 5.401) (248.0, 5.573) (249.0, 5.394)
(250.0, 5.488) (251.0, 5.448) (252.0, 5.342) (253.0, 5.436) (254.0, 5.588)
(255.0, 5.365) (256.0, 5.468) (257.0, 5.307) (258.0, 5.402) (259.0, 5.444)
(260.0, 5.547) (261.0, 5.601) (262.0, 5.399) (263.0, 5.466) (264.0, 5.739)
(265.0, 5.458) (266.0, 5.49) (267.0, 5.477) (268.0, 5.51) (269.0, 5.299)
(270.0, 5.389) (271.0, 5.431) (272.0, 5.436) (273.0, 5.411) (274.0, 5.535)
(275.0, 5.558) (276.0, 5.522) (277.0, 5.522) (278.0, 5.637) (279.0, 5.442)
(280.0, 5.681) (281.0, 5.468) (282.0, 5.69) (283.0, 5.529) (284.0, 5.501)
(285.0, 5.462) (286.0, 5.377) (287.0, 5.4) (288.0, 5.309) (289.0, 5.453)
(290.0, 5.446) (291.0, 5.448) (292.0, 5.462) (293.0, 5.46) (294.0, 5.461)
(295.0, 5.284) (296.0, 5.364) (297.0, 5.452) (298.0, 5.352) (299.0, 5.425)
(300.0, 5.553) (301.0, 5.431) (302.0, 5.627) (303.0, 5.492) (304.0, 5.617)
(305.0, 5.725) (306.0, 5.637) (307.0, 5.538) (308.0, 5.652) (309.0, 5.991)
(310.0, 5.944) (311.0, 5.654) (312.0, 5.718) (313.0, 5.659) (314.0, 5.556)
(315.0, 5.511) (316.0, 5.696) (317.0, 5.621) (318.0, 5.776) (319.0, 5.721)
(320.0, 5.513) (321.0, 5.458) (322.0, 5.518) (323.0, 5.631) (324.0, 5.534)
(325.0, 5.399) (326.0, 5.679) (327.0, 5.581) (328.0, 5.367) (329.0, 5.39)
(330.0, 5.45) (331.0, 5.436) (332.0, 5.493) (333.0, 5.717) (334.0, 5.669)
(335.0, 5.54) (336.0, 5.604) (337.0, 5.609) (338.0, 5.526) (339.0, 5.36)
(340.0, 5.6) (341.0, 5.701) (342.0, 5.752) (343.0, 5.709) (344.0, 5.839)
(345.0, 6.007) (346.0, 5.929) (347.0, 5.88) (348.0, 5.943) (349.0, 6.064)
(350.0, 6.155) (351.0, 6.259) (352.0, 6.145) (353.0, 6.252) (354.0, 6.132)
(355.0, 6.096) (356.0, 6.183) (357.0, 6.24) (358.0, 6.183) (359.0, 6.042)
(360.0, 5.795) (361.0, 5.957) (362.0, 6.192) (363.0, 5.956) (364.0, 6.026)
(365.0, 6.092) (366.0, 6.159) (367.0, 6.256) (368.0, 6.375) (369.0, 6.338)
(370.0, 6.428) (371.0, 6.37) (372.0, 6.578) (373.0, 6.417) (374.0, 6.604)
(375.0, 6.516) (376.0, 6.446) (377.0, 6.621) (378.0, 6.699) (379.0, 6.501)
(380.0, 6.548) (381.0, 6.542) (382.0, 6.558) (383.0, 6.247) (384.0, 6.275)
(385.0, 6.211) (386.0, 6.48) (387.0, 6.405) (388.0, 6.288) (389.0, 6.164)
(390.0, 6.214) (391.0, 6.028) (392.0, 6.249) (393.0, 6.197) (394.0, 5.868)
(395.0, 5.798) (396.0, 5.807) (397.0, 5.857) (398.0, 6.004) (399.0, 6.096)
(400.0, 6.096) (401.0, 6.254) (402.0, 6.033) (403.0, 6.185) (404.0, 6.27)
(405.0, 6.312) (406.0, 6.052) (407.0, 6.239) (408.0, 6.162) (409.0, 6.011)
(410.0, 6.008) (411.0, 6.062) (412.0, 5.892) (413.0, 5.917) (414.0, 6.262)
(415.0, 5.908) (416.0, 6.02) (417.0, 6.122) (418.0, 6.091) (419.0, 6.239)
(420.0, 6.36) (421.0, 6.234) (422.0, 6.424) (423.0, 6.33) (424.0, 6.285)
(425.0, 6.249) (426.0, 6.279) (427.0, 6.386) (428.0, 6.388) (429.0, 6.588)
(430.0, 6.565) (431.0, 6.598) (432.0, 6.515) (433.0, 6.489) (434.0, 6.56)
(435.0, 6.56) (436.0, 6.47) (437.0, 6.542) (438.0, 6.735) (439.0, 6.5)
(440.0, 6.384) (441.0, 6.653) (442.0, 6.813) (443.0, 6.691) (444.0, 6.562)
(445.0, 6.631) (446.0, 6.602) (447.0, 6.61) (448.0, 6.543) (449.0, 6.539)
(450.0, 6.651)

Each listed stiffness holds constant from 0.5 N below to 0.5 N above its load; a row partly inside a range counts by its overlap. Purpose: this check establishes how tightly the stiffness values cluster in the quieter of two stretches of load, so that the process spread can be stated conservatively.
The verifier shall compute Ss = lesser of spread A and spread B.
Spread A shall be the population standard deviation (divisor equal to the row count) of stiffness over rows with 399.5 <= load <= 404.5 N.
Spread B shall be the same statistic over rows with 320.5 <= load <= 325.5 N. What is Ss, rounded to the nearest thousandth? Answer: 0.078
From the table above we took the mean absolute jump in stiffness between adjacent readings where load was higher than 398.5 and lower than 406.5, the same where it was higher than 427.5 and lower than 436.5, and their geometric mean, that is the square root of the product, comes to 0.093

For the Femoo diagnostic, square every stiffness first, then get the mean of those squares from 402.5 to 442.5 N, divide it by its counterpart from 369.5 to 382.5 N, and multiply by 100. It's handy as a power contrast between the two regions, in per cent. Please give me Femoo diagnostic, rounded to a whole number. 94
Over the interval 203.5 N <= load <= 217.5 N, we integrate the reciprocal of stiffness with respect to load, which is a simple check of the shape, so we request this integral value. 2.47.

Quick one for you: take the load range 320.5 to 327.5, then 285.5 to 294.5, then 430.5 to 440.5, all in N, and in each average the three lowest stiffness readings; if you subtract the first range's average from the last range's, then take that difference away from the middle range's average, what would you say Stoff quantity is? 4.37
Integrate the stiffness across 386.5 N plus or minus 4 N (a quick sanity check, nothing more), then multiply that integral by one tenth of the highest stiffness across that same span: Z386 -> 33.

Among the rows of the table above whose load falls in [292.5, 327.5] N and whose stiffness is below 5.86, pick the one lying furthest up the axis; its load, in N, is 327.0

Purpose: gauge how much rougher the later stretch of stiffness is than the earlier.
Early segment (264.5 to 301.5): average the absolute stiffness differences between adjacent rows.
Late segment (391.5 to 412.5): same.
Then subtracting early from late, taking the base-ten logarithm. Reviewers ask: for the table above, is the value -1.49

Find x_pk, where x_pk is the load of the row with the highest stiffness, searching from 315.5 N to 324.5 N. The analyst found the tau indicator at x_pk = 318.0 N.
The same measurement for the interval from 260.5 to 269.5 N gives 264.0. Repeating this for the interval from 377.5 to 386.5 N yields 378.0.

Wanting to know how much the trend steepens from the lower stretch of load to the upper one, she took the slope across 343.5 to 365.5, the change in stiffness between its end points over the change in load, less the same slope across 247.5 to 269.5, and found 0.025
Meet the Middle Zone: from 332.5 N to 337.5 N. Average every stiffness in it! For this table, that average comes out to 5.63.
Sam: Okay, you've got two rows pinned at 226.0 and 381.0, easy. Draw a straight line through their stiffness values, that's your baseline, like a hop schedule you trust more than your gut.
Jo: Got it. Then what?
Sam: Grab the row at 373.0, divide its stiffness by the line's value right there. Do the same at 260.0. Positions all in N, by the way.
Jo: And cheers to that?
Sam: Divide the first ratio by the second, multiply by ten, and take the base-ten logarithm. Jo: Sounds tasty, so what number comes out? 1.04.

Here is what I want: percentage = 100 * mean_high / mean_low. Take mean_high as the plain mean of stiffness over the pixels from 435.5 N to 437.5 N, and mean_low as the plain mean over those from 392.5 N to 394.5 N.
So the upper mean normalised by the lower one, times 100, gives 108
